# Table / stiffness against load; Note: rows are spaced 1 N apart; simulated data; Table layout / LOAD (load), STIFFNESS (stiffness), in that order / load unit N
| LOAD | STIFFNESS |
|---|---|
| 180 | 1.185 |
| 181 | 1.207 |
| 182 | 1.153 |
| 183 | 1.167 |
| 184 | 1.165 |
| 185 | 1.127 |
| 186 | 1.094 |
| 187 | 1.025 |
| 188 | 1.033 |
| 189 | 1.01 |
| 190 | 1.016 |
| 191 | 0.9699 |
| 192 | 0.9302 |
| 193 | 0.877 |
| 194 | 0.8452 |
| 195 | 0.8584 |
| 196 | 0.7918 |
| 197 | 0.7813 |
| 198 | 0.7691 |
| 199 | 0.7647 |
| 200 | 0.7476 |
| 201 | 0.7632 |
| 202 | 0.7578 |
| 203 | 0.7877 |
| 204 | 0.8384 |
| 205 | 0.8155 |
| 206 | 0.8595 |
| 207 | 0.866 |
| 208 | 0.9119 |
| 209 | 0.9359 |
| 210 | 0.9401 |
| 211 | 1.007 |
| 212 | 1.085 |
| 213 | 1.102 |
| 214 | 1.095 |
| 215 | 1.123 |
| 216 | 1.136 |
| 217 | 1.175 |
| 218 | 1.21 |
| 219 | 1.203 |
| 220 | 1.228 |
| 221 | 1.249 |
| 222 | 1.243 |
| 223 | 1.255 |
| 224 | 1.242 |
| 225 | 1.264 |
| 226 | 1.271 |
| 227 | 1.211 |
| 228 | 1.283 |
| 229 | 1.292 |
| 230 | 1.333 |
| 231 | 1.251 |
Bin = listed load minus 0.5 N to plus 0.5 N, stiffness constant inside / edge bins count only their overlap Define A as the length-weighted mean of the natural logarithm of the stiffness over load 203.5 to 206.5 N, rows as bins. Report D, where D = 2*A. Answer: -0.4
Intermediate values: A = -0.2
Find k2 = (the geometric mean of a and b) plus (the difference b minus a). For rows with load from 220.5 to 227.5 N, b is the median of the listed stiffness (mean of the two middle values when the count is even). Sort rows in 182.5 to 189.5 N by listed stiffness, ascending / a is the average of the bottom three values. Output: 1.4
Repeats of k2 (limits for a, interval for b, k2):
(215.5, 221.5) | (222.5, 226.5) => 1.3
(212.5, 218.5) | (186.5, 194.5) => 0.9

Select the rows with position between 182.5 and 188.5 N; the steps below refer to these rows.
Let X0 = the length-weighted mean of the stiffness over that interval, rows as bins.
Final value 1.1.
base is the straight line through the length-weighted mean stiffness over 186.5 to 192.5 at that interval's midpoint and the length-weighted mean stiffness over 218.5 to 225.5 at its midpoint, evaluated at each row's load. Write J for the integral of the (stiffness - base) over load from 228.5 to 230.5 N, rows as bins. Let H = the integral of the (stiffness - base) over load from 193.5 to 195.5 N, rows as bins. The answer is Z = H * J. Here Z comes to -0.012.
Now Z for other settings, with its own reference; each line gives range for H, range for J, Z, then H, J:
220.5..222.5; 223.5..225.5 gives 0.000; 0.0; -0.01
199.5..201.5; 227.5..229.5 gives 0.002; -0.6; 0.00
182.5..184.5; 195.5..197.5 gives -0.225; 0.4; -0.53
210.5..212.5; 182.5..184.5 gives -0.099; -0.2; 0.43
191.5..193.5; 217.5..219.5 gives 0.004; -0.2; -0.02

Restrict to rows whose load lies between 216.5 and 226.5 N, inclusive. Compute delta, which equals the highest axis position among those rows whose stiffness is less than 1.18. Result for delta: 217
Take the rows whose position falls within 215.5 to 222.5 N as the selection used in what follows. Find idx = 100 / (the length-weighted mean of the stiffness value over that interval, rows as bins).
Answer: 83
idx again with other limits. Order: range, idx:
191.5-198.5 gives 120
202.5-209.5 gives 116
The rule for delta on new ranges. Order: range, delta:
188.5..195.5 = 195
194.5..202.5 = 202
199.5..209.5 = 209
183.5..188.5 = 188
